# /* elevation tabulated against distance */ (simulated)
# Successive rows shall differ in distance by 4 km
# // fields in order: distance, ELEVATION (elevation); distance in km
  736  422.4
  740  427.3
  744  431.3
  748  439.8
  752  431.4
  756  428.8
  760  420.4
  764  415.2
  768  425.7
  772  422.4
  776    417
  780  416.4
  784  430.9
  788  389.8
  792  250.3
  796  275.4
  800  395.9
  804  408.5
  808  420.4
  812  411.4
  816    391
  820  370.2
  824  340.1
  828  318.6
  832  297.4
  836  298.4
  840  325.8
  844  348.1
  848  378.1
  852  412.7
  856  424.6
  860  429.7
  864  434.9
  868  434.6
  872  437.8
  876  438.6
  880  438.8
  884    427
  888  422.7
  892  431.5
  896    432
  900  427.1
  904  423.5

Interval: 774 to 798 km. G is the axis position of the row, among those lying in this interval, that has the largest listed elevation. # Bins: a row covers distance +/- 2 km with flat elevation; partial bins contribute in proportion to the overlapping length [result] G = 784 km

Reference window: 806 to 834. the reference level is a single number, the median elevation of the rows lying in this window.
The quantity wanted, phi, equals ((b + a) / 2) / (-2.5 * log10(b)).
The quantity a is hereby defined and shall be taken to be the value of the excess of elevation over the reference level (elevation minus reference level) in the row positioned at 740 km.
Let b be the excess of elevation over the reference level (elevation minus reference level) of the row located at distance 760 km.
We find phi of -12.6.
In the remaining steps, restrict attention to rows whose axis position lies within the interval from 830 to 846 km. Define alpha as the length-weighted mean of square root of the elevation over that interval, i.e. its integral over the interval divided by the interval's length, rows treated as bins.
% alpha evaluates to 17.81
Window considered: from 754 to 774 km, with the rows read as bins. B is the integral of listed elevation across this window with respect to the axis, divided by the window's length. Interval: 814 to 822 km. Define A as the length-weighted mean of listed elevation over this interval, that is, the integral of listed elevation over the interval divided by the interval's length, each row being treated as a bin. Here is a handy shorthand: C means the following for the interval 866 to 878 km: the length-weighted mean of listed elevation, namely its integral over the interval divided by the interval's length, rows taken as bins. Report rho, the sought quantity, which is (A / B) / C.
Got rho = 0.0021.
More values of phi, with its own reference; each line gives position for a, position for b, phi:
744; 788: -12.5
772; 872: -13.1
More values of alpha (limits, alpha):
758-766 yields 20.44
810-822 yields 19.77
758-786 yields 20.52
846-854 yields 19.88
